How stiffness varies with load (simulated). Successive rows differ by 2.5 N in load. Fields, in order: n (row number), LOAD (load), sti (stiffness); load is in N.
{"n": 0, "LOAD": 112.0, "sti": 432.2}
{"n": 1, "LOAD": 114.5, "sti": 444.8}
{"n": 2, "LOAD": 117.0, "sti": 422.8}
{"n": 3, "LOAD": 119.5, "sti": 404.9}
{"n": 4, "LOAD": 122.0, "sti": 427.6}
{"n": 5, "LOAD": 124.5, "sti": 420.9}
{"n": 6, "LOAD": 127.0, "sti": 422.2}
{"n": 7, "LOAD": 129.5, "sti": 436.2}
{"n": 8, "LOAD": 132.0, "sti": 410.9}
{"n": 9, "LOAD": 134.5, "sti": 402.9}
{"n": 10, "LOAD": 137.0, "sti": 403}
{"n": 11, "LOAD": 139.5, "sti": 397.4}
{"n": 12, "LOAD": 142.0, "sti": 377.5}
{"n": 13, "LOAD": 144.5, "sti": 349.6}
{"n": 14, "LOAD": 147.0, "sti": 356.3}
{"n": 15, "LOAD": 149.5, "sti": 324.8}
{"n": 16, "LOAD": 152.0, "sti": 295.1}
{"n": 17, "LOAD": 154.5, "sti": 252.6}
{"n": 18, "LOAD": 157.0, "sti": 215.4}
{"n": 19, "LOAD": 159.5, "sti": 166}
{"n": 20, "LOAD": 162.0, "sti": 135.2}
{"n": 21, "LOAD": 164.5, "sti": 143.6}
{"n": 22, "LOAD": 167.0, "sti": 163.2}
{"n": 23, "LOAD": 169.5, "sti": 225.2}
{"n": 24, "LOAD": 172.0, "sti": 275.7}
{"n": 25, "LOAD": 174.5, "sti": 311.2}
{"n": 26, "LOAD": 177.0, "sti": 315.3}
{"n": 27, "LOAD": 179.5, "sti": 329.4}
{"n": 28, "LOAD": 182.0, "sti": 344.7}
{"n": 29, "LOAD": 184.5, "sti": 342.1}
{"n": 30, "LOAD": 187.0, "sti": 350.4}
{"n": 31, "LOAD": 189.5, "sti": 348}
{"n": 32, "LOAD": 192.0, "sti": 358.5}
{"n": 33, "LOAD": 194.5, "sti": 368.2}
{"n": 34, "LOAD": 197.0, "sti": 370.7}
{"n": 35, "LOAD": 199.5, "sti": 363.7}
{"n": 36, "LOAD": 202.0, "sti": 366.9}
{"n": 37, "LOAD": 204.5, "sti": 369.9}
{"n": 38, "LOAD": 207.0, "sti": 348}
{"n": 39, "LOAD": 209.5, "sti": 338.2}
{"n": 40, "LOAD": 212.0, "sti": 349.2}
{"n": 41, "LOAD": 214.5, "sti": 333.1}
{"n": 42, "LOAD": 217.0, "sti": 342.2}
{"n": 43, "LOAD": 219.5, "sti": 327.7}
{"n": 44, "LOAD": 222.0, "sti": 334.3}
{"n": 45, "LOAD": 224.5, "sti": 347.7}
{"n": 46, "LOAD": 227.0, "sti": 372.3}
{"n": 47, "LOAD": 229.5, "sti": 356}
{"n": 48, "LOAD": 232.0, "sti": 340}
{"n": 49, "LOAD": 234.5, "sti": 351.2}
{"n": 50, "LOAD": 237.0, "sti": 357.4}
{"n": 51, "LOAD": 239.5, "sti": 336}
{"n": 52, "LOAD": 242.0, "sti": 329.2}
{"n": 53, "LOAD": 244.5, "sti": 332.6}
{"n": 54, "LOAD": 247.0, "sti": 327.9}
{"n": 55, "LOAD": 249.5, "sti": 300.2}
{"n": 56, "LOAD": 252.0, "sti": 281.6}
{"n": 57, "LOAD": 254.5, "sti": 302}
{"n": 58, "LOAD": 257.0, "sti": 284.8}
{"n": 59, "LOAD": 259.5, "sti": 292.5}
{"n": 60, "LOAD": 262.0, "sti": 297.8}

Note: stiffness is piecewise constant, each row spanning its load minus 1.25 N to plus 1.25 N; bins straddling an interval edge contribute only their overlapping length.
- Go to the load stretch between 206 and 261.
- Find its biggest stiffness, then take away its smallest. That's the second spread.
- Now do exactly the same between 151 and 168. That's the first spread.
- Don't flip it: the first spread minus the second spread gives 69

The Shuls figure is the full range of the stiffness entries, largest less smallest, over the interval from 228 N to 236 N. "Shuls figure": 16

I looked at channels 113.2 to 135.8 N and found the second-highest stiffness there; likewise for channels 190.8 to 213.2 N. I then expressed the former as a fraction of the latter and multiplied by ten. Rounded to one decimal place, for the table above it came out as 11.8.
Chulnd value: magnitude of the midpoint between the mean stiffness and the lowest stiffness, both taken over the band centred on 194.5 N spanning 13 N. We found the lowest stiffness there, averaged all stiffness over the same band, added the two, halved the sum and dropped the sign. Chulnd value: 355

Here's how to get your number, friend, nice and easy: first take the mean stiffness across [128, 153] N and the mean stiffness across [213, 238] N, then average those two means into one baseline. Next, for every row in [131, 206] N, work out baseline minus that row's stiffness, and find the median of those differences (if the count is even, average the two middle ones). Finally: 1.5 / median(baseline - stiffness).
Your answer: 0.10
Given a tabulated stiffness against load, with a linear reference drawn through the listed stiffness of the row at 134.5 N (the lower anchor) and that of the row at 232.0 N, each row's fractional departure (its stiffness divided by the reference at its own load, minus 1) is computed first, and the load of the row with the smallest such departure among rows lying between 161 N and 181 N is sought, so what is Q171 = 162.0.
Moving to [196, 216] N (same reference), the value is 214.5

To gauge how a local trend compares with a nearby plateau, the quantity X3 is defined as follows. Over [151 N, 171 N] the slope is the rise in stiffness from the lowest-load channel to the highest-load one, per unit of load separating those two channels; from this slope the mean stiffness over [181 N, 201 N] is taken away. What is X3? -360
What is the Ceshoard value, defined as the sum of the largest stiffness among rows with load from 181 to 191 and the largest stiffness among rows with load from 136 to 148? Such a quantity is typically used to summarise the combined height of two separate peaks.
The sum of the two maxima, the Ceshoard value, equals 753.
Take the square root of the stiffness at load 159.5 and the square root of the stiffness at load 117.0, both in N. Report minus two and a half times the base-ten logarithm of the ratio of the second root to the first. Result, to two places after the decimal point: -0.51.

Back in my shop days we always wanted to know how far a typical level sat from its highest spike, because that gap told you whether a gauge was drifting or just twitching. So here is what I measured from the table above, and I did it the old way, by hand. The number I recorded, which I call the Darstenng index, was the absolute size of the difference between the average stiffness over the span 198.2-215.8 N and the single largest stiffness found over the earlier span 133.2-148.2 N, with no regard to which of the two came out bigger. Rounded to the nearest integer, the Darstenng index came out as 50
